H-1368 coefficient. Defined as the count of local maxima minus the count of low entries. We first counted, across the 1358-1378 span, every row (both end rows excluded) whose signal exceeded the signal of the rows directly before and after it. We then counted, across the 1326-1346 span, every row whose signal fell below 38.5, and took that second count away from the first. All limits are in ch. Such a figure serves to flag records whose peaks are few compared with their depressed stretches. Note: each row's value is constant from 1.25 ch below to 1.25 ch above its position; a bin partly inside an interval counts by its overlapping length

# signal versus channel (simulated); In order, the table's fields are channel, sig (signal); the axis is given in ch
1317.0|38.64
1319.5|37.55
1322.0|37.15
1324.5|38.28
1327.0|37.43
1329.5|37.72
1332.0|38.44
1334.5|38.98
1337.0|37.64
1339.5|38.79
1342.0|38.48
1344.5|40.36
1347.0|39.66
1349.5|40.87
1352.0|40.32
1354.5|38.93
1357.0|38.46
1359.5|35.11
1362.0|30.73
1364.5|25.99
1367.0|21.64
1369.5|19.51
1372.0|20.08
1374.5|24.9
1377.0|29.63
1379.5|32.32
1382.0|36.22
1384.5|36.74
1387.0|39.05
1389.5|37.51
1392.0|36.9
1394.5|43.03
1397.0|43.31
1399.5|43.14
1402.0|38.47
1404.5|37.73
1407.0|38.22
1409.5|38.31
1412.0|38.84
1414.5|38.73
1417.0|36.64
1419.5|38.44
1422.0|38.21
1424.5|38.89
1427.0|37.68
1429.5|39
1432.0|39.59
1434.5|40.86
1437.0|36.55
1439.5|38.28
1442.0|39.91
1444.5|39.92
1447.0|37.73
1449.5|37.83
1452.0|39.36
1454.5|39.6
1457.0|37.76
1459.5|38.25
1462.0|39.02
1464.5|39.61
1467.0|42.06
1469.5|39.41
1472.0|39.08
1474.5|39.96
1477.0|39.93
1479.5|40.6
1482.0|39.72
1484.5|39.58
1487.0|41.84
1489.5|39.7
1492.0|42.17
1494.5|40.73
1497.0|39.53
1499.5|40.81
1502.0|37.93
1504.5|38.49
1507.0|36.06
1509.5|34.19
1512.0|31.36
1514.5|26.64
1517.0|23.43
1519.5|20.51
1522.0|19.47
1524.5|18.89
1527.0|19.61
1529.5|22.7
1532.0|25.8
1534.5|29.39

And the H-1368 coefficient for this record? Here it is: -5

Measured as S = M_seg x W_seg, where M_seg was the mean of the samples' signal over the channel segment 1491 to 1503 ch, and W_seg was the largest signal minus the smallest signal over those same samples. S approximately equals 171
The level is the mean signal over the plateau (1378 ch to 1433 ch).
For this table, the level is 38.5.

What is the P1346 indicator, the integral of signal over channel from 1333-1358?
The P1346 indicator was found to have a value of 981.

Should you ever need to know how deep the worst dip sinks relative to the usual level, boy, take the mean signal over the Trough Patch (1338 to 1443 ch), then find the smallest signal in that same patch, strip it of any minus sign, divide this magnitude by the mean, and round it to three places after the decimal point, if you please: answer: 0.537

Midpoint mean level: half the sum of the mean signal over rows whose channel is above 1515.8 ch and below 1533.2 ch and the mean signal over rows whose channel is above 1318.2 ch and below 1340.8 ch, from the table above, 29.7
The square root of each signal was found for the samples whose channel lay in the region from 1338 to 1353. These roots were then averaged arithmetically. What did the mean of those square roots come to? 6.30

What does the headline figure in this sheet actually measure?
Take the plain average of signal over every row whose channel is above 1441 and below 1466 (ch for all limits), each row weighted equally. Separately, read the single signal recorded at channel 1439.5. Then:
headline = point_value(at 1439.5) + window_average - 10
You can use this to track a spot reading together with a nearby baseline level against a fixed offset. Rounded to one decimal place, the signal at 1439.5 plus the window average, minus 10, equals 67.2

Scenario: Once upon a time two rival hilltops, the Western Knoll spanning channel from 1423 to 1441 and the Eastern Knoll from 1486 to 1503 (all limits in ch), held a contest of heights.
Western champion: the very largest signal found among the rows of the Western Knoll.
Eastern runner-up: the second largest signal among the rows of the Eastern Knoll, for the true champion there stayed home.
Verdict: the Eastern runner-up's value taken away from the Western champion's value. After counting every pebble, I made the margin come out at -1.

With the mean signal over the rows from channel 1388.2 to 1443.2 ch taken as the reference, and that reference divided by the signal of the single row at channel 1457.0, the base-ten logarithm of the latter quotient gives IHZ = 0.014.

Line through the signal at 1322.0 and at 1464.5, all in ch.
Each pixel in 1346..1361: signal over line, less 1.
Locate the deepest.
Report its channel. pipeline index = 1359.5 ch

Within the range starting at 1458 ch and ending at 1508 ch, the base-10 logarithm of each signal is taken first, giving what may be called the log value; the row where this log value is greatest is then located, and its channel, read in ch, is 1492.0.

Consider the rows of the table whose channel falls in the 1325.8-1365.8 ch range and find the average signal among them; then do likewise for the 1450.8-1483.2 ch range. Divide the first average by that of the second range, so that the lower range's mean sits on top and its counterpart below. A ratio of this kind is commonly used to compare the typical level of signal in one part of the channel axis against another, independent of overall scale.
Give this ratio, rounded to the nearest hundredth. 0.94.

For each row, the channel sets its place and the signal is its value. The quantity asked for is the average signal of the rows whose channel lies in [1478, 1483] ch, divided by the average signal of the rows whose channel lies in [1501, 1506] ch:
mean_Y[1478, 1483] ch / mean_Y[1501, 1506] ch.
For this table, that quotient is 1.05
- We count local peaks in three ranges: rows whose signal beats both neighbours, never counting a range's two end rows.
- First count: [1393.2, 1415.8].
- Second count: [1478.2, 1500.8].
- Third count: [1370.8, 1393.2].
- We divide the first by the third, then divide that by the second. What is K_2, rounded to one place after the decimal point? 1.0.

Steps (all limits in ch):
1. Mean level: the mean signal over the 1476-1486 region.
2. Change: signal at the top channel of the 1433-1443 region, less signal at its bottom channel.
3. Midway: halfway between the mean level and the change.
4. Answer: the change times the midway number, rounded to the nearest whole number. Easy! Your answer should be -19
